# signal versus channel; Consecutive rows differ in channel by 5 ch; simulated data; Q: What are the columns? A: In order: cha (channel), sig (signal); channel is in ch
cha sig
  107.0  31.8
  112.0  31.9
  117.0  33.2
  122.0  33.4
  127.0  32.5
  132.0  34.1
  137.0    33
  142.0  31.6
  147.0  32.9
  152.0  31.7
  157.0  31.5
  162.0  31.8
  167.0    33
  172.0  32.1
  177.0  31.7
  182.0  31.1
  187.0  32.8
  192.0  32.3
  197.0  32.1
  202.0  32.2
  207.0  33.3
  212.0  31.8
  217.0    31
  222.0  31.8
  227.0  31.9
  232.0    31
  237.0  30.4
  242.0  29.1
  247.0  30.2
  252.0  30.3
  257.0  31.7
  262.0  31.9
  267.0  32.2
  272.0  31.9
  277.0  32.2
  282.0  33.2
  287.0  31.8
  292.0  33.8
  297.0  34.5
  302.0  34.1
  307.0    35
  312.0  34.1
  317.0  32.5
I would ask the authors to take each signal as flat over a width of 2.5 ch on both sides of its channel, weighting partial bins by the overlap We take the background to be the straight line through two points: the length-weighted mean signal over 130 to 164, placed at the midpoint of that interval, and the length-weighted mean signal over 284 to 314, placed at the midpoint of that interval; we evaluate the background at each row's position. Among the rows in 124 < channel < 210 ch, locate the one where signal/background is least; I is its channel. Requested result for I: 182.0 ch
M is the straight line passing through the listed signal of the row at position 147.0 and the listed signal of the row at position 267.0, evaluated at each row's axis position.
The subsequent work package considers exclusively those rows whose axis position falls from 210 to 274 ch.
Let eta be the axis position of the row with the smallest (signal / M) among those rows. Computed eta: 242.0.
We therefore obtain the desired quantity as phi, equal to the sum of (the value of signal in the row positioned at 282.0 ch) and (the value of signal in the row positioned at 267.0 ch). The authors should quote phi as 65.4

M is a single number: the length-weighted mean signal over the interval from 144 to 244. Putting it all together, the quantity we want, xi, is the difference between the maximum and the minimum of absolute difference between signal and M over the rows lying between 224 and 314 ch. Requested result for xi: 3.2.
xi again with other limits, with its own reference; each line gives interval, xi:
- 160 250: 2.7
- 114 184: 2.3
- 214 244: 2.7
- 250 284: 1.4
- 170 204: 0.9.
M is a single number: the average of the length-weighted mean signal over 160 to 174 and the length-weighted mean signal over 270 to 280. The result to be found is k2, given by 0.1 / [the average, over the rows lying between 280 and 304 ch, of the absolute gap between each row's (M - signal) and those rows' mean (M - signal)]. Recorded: 0.13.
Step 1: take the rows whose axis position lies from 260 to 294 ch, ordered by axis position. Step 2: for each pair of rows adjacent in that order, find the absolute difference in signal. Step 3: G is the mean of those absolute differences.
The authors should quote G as 0.88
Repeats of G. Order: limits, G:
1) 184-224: 0.71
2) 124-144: 1.37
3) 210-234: 0.65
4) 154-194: 0.80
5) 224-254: 0.80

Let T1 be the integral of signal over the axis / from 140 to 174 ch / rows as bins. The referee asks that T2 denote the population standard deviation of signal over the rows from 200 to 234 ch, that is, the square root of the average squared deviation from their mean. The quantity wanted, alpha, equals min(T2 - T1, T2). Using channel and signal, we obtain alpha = -1090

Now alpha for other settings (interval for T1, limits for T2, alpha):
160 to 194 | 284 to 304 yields -1091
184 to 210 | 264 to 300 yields -844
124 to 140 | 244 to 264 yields -530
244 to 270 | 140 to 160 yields -811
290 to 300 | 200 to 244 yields -341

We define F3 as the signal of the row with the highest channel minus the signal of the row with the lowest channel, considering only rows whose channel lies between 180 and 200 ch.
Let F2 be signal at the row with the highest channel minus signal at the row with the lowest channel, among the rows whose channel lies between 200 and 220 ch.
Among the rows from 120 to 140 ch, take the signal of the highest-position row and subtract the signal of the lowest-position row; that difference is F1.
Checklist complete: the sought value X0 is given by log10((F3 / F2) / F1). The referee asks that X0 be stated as 0.3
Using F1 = -0.40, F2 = -1.2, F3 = 1.0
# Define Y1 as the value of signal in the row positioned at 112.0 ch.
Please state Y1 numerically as 31.9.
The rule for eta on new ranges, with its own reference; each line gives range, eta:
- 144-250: 242.0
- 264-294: 287.0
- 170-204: 182.0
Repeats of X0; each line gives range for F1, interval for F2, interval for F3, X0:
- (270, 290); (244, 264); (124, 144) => 0.7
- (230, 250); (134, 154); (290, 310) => 0.1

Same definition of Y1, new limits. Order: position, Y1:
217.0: 31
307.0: 35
